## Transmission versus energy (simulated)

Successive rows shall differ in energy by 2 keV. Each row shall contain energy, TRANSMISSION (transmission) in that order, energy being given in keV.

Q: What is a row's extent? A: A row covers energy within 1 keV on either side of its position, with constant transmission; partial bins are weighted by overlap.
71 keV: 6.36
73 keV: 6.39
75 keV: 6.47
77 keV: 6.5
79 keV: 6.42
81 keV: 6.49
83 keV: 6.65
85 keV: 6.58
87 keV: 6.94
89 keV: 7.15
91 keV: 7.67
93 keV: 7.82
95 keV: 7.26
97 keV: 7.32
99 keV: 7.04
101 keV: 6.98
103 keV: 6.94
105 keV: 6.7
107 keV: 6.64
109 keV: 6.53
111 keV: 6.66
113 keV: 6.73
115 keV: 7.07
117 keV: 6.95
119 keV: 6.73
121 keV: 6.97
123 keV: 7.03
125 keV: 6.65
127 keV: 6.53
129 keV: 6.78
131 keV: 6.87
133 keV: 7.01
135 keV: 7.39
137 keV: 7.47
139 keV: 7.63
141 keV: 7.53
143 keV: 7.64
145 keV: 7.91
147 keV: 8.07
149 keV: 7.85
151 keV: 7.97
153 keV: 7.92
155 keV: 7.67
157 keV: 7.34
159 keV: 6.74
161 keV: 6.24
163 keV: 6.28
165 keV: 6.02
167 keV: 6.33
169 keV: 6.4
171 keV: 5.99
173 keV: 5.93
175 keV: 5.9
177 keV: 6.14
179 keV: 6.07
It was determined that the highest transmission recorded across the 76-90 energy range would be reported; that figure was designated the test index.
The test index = 7.15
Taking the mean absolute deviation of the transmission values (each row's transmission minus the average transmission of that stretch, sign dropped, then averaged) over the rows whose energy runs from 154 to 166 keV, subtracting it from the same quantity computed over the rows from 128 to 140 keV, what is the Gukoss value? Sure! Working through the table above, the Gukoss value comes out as -0.23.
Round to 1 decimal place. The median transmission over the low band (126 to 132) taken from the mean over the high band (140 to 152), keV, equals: 1.0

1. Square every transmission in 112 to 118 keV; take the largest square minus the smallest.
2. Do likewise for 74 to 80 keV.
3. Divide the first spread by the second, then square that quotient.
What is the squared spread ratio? 20.6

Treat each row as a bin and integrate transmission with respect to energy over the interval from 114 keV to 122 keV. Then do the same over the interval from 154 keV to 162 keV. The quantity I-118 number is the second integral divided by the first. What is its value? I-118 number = 1.01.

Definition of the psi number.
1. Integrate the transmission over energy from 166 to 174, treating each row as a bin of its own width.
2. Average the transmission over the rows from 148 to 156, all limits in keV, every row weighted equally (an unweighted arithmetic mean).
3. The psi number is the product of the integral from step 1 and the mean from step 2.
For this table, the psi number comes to 387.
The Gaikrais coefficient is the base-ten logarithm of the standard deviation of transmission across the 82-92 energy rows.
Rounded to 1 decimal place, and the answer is -0.4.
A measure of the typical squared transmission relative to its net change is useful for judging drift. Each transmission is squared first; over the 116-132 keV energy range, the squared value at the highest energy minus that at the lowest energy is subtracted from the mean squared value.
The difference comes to 48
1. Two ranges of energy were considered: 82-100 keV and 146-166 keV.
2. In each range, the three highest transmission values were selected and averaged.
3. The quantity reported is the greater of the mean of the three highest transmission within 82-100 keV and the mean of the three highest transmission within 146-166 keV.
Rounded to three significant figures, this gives 7.99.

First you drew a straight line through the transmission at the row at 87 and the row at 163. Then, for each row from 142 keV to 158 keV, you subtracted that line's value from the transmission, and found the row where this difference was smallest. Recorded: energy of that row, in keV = 157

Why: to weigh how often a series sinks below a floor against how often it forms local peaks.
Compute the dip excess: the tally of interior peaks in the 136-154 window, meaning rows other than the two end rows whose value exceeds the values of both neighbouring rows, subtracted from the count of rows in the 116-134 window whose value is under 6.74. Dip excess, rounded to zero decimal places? 0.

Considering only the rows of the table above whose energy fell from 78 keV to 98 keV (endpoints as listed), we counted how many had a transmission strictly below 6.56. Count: 2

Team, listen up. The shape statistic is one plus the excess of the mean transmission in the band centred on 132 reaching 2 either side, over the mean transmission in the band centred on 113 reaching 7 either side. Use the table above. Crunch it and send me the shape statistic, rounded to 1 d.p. 1.2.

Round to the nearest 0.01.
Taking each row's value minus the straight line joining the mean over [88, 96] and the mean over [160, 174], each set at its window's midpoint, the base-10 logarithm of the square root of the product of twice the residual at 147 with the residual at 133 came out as -0.06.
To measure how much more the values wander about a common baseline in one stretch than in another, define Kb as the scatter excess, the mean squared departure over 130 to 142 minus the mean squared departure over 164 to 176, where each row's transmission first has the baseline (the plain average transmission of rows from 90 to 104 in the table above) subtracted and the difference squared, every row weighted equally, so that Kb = -1.4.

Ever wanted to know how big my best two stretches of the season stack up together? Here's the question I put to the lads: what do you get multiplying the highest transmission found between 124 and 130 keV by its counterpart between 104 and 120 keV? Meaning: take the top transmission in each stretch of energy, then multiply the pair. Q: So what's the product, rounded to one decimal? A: 47.9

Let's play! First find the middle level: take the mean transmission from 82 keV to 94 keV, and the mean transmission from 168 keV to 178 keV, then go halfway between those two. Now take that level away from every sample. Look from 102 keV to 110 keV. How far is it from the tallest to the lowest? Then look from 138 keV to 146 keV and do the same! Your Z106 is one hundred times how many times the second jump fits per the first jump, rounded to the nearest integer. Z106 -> 93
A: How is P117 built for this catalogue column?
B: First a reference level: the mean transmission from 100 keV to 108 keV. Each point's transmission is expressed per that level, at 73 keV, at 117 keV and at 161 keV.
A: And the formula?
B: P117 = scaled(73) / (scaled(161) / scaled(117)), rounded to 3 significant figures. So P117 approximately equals 1.04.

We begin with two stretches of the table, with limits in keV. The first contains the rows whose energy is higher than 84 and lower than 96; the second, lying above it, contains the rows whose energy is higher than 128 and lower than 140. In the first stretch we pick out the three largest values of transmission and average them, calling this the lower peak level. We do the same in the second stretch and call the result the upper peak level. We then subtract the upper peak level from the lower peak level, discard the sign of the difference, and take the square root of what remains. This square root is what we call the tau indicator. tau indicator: 0.29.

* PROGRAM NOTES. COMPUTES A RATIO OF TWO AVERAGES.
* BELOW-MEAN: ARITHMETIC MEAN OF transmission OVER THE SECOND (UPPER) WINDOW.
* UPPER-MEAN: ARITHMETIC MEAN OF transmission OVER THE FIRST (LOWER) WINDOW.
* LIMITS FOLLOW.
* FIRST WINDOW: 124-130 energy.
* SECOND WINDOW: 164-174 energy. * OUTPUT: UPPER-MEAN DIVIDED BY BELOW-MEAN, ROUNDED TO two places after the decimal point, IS 1.08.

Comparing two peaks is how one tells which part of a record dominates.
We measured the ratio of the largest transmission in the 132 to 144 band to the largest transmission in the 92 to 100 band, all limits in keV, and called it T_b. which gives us 0.98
